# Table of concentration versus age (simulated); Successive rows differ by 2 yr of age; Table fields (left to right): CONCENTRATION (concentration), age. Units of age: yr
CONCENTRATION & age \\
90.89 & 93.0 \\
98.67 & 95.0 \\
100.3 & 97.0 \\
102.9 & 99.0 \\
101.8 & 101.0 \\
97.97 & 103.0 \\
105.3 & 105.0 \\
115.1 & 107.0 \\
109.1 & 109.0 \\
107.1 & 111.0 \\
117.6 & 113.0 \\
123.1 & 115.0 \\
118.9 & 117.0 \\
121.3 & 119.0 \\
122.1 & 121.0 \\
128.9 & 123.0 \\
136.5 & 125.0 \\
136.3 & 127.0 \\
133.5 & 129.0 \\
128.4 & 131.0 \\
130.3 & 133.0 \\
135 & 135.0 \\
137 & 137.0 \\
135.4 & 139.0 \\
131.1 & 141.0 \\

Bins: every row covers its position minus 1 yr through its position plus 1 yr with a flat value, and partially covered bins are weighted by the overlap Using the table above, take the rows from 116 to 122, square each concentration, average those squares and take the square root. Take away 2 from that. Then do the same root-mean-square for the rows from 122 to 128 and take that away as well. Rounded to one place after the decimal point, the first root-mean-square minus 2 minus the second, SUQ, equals -15.2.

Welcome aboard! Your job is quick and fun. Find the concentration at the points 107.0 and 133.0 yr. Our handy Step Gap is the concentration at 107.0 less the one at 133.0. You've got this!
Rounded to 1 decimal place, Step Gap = -15.2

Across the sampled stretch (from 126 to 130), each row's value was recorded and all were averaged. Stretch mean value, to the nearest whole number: 135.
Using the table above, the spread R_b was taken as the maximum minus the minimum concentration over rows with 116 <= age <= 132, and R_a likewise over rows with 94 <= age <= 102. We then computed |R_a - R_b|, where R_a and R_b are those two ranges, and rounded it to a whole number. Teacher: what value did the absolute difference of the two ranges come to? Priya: 13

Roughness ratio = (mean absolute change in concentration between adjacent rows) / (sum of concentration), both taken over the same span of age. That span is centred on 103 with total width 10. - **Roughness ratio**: 0.011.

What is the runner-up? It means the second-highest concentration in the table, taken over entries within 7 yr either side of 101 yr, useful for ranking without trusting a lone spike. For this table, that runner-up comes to 105.3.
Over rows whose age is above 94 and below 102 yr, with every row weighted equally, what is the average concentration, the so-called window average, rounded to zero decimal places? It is 101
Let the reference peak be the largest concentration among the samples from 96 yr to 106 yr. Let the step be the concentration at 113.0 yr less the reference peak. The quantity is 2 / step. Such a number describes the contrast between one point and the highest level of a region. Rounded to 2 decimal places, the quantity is 0.16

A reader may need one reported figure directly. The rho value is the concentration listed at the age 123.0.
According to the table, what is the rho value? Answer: 128.9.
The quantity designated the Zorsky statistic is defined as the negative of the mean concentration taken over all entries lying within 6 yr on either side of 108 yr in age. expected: -109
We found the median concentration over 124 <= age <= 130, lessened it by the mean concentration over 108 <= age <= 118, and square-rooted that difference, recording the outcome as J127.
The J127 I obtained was 4.6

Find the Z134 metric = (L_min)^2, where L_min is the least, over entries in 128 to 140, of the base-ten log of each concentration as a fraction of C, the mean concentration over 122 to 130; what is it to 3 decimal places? 0.000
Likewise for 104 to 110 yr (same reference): 0.011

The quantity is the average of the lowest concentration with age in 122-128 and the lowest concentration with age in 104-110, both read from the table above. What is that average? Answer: 117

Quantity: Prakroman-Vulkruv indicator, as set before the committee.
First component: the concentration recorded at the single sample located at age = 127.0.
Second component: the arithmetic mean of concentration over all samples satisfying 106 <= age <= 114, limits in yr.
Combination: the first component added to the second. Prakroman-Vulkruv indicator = 249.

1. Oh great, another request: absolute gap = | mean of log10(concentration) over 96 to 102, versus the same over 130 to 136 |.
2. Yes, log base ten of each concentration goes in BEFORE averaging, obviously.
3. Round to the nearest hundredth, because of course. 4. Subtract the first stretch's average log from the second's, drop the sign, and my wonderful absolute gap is 0.11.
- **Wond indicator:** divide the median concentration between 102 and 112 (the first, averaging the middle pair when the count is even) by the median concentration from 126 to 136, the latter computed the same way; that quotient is 0.80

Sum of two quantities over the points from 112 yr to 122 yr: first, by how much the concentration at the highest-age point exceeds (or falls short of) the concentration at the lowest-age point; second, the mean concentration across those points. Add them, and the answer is 125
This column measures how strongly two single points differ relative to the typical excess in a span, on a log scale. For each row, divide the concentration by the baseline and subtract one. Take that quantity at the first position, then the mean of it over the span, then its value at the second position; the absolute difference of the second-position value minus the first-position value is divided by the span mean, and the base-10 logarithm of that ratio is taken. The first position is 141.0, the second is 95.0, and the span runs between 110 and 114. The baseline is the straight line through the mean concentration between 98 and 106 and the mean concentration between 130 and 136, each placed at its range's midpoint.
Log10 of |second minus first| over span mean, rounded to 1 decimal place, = 1.1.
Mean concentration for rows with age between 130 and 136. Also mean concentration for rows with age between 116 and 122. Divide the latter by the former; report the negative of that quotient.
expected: -0.92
